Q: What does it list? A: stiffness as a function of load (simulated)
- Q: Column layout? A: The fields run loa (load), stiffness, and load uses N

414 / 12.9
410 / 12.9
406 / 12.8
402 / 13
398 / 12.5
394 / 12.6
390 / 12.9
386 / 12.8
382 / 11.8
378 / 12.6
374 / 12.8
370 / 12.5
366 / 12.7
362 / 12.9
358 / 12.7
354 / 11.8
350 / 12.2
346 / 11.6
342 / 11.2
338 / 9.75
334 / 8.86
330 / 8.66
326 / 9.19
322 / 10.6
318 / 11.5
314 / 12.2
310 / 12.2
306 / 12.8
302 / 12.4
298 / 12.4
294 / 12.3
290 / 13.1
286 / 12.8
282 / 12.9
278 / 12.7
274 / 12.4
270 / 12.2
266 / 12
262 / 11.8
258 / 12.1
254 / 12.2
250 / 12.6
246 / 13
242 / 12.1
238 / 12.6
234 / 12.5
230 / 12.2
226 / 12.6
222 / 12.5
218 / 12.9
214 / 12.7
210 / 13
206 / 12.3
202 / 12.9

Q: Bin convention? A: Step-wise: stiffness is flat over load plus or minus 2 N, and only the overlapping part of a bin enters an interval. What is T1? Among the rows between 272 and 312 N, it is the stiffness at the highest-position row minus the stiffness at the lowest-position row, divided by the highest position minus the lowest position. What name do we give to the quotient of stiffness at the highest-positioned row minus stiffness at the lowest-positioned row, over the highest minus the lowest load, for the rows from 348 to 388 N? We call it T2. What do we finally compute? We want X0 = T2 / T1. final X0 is -3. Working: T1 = -0.006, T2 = 0.017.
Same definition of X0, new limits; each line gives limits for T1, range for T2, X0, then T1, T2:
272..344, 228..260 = 0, -0.018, -0.004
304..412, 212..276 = -5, 0.001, -0.005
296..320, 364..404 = 0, -0.045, 0.008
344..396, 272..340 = -2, 0.021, -0.041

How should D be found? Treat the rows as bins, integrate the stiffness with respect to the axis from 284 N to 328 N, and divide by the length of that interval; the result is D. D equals 12.0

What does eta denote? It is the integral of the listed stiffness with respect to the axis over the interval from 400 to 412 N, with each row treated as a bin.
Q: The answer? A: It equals 155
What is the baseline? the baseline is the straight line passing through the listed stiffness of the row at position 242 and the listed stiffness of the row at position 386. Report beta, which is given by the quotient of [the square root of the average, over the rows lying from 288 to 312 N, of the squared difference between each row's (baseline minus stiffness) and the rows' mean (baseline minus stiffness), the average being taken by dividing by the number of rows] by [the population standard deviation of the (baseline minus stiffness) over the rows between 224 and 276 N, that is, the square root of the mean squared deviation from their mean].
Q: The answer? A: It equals 1.0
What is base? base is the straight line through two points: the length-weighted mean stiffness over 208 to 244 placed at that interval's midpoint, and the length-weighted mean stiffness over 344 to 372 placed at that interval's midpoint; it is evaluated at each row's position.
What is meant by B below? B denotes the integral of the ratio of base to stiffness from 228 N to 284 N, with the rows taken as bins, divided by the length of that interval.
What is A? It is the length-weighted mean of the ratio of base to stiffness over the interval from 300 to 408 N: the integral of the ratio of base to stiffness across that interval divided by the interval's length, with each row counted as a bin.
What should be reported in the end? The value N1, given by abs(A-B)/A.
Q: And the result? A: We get 0.04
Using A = 1.06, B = 1.01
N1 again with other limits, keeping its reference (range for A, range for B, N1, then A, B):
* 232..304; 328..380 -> 0.08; 1.00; 1.09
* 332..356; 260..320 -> 0.12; 1.15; 1.01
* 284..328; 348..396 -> 0.06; 1.05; 0.98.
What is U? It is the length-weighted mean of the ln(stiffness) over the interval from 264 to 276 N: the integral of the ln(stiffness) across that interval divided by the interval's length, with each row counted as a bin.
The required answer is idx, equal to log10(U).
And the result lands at 0.398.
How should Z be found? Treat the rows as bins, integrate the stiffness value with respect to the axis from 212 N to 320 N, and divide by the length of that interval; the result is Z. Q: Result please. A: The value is 12.4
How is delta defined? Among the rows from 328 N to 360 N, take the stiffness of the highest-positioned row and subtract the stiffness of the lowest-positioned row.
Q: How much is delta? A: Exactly 4.0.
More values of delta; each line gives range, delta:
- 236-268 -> -0.6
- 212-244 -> -0.6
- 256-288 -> 0.7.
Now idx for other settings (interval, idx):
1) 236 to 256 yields 0.402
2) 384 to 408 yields 0.406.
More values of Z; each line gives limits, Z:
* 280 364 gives 11.6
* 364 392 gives 12.6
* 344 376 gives 12.4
